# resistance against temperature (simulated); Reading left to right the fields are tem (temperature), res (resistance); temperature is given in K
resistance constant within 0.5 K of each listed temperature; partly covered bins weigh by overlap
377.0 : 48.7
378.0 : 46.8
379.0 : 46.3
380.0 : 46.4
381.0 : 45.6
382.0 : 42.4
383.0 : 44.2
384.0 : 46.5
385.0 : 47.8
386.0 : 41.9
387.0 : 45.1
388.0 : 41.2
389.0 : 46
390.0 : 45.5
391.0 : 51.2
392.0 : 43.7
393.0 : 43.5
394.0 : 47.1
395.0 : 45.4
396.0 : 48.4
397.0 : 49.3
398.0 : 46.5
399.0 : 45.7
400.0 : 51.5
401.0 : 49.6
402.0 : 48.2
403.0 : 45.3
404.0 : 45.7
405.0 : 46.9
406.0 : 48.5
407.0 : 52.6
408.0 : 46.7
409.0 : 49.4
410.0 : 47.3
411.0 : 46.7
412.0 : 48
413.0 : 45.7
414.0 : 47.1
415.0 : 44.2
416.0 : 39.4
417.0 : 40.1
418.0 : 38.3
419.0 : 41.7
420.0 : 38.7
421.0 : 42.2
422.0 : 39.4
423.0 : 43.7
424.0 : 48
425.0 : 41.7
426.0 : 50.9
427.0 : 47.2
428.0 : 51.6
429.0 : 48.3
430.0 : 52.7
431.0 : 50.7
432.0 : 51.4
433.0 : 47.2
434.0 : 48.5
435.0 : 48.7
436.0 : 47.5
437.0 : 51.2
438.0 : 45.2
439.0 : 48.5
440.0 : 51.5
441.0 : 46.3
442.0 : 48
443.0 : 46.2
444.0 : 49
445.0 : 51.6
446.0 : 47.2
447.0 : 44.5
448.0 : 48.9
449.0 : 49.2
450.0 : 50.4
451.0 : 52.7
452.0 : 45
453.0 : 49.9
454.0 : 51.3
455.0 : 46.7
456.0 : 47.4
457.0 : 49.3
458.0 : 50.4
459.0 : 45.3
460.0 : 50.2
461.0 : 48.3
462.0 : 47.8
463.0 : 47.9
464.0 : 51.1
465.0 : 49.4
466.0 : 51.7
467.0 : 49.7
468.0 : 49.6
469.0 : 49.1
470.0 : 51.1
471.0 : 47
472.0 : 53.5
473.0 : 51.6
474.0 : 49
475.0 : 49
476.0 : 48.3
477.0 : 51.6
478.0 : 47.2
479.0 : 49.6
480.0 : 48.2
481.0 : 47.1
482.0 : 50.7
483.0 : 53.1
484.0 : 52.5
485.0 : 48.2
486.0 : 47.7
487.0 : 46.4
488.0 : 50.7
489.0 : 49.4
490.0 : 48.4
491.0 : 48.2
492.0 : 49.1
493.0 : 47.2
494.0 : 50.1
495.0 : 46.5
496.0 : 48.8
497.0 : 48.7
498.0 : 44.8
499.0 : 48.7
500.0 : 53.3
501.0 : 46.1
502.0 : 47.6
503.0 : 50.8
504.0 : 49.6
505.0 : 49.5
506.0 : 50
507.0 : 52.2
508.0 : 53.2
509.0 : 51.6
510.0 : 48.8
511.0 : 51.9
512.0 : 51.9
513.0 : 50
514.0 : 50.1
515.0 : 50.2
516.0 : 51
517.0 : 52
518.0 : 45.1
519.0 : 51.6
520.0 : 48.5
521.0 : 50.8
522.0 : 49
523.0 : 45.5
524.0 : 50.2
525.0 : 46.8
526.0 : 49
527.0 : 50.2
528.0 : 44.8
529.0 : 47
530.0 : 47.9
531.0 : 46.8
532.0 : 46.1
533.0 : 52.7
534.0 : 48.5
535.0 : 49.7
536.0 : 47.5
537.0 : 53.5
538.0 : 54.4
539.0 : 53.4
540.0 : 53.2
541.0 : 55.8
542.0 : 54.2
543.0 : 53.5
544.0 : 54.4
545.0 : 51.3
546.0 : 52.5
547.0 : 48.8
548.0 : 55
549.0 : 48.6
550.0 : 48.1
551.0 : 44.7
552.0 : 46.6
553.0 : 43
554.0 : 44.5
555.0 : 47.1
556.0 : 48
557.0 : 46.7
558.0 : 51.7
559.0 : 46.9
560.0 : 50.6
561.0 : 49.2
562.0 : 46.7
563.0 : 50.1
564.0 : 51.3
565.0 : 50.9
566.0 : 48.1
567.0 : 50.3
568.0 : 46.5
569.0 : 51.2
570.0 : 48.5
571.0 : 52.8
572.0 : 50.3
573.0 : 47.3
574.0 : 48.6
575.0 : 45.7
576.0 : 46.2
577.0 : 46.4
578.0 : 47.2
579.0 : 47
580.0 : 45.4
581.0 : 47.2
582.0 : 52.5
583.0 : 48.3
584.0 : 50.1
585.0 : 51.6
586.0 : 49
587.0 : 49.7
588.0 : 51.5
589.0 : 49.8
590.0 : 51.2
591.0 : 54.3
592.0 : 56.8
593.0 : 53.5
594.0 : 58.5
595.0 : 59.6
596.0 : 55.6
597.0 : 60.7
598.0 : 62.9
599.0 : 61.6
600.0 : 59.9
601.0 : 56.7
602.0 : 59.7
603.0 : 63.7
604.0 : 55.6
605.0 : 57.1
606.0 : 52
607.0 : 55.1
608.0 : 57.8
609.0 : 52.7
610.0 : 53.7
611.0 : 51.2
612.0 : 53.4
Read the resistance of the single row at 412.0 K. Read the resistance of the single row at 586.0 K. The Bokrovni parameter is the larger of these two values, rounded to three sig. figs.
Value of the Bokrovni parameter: 49.0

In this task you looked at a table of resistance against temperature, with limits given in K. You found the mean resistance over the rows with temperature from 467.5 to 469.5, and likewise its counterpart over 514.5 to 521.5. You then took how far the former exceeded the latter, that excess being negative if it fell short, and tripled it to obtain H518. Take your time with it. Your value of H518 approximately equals -1.6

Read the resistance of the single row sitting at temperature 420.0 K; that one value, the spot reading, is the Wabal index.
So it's 38.7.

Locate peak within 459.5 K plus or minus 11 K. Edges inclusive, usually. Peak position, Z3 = 451.0 K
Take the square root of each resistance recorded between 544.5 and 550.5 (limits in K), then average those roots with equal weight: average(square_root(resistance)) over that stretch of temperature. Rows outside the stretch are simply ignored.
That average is 7.119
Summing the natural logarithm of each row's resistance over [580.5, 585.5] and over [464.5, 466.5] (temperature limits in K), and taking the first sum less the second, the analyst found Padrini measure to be 12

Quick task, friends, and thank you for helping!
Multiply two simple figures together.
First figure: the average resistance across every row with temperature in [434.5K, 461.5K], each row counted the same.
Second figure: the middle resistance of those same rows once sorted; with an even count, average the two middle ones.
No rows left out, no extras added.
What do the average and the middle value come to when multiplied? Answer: 2364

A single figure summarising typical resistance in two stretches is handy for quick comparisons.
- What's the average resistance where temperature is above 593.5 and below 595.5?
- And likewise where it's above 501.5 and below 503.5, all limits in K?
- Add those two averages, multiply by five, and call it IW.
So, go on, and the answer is 541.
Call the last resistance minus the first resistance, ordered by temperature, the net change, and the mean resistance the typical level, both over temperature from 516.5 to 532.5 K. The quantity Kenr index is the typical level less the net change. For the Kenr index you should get 54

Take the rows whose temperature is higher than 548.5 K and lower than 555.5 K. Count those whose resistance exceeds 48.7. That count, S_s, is 0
